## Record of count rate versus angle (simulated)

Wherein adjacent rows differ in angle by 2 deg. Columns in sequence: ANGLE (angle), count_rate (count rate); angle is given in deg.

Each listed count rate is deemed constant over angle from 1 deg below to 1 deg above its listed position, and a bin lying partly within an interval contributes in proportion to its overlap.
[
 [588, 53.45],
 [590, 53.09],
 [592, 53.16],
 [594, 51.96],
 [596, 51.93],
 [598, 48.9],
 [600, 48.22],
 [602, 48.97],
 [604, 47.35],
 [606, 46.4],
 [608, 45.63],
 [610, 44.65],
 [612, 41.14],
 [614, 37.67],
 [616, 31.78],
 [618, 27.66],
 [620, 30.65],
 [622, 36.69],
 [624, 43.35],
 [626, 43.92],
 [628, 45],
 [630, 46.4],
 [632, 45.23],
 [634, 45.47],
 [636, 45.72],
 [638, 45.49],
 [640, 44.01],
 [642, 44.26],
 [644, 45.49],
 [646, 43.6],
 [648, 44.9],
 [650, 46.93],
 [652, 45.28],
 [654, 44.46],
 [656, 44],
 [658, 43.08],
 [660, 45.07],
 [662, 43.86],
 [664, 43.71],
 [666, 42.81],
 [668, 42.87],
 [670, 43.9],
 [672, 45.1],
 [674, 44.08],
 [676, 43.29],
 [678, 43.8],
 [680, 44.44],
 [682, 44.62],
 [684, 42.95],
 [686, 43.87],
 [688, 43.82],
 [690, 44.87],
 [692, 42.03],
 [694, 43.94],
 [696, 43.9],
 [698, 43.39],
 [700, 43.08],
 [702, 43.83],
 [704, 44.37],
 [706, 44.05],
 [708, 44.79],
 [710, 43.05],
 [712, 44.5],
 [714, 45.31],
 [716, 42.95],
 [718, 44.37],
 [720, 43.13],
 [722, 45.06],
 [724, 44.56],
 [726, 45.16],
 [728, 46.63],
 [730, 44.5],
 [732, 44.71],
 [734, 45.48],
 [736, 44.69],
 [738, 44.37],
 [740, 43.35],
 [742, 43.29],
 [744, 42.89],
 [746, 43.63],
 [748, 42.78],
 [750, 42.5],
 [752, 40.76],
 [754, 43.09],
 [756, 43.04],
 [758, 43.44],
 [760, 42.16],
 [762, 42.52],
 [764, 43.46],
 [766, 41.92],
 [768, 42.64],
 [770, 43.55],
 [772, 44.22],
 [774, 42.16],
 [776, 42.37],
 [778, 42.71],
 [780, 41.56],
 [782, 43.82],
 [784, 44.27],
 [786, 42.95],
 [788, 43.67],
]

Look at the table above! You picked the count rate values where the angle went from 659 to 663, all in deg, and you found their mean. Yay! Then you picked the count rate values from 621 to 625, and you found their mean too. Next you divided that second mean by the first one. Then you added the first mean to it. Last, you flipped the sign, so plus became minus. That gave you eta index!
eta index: -45.4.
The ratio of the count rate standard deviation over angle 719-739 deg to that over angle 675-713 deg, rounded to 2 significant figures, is 1.2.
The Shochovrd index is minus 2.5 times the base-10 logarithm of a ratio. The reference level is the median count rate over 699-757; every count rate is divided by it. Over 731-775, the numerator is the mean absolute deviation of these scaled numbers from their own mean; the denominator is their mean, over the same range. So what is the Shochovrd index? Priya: 4.32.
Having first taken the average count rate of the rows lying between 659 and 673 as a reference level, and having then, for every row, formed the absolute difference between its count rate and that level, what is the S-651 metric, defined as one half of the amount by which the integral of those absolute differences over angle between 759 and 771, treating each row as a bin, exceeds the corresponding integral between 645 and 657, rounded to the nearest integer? 1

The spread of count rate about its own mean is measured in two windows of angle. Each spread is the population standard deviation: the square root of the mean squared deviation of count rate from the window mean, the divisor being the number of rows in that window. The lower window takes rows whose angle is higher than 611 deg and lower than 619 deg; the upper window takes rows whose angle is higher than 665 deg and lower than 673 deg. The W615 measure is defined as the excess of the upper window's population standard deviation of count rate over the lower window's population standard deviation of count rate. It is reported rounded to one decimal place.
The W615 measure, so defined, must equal -4.3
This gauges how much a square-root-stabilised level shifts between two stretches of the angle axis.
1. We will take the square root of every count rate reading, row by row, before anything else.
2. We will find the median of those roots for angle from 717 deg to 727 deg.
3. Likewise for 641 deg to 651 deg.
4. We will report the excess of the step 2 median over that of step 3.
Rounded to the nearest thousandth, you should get -0.025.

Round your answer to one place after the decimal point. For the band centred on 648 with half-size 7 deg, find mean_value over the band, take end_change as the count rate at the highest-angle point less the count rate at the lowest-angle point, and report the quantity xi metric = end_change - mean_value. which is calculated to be -44.8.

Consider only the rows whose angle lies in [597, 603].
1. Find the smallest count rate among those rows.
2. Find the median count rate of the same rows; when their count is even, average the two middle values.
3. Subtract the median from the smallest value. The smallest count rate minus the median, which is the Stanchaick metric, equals -0.7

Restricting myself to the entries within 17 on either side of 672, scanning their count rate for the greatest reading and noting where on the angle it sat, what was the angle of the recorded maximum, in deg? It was 672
